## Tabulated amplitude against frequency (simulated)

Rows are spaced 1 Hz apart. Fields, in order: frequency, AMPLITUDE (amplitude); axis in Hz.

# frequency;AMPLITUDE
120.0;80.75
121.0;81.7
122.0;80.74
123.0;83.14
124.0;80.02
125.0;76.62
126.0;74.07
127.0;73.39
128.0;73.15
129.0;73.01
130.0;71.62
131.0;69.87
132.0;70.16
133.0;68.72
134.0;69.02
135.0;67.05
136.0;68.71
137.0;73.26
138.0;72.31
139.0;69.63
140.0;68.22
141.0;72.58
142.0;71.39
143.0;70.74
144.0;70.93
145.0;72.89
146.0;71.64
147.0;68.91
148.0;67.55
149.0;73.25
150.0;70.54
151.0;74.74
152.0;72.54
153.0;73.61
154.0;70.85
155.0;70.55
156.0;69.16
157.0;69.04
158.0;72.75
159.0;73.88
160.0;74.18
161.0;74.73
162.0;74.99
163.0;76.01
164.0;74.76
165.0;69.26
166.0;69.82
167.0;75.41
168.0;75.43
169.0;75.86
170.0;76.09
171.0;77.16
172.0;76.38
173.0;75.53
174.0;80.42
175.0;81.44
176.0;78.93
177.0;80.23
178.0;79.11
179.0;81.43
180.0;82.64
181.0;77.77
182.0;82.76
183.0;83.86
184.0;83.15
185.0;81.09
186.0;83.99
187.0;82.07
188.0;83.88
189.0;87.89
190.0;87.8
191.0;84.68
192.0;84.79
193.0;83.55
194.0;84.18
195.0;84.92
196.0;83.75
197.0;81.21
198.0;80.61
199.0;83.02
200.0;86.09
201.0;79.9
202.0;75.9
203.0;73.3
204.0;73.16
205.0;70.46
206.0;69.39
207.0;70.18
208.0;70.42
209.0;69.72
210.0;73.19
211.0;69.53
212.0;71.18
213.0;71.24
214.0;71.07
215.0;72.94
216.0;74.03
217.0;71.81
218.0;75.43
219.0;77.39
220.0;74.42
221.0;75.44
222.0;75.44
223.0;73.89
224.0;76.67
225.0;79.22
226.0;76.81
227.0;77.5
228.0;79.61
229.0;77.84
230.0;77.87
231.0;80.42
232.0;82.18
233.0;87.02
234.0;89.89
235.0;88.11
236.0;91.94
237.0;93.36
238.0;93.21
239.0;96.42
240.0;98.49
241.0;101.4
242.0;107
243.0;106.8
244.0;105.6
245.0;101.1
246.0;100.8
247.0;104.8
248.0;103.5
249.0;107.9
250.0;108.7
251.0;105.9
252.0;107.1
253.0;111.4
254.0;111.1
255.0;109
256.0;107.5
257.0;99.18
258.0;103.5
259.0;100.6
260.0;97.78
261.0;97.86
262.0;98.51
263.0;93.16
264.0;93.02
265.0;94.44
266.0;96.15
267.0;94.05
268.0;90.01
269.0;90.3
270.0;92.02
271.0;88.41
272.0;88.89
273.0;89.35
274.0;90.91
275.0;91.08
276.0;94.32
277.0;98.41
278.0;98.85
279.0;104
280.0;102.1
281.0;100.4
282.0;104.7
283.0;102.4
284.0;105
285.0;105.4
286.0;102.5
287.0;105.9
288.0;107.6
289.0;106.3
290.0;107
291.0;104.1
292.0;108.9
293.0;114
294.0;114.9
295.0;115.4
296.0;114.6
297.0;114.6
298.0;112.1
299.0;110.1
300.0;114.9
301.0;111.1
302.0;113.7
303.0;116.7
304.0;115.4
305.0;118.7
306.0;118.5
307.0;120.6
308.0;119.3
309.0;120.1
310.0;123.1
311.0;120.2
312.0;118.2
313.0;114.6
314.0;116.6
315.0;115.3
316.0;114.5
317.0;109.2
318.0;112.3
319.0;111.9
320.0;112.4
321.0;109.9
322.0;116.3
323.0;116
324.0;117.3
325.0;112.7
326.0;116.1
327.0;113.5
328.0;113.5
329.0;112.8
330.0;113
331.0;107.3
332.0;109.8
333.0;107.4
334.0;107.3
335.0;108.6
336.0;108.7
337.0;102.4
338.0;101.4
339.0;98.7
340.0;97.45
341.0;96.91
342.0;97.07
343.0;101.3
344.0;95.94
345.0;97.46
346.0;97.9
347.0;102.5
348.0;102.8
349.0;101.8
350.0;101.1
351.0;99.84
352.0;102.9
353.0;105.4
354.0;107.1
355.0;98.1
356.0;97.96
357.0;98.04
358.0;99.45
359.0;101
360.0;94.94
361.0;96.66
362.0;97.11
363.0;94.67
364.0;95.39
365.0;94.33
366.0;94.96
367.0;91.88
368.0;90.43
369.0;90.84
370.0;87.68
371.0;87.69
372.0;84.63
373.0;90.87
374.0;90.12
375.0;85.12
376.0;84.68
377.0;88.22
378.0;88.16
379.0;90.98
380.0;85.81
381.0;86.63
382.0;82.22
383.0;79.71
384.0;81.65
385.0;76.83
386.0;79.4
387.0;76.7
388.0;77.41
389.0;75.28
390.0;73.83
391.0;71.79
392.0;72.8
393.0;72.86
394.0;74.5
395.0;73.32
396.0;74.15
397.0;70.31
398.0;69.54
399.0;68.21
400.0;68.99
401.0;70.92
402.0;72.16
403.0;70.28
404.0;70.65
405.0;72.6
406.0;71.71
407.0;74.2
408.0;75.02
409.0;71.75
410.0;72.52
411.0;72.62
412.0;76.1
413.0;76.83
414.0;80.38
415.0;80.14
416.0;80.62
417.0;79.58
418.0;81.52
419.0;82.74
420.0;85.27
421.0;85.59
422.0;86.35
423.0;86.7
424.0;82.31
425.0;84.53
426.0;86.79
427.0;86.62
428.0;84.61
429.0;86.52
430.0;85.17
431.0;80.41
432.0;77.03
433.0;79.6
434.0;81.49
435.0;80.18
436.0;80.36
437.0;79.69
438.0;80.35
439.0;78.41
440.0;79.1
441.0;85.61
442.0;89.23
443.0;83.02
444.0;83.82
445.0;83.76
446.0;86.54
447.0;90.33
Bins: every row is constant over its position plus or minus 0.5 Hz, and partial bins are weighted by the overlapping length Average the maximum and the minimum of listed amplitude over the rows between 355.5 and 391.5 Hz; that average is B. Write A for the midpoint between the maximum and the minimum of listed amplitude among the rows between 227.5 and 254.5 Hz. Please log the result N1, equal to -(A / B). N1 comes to -1.10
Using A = 95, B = 86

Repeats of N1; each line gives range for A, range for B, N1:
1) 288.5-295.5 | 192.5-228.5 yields -1.41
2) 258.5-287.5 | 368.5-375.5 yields -1.11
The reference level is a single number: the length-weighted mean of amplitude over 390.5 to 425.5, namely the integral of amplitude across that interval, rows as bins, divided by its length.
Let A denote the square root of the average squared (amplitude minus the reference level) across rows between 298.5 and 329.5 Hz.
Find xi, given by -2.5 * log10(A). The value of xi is -4.0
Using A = 39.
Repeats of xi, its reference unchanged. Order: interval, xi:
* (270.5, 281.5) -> -3.2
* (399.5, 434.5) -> -2.0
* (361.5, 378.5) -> -2.9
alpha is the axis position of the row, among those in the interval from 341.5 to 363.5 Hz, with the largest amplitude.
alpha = 354.0 Hz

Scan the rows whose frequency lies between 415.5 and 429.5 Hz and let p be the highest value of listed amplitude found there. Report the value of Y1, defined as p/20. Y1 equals 4.3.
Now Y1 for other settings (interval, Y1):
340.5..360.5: 5.4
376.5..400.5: 4.5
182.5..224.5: 4.4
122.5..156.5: 4.2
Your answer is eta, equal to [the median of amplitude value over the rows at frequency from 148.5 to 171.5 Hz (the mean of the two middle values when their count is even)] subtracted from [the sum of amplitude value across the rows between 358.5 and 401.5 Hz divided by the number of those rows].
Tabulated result 9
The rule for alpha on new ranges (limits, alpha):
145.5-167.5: 163.0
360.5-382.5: 362.0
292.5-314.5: 310.0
